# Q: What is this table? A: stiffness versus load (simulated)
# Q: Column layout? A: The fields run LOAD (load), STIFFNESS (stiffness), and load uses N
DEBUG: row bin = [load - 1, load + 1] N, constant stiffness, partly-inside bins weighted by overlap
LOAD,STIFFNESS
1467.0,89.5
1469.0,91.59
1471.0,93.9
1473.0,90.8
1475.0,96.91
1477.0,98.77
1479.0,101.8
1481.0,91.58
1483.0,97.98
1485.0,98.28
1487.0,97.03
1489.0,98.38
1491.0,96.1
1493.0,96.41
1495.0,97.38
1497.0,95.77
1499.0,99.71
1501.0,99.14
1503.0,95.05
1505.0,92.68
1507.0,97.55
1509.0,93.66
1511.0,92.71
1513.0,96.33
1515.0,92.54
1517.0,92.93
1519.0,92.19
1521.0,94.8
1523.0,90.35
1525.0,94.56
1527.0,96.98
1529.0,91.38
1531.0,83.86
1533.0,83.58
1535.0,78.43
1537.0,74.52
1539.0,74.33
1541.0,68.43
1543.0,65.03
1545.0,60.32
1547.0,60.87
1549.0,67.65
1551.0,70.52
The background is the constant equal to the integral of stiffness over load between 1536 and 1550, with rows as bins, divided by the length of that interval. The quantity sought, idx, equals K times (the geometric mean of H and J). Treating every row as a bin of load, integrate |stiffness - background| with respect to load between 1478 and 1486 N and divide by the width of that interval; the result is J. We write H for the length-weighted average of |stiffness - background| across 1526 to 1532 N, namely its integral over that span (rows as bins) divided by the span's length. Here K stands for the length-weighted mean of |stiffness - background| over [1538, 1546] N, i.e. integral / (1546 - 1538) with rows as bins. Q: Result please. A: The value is 116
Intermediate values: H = 23.4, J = 30.1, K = 4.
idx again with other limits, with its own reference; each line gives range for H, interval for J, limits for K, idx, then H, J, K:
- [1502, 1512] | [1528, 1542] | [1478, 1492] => 538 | 27.0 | 11.9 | 30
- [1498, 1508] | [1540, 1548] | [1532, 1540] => 116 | 29.5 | 4.2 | 10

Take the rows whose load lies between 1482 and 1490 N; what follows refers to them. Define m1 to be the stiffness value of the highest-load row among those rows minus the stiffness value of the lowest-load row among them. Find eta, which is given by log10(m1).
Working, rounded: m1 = 0.4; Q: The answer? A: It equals -0.40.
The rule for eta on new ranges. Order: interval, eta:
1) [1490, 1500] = 0.56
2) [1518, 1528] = 0.68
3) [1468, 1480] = 1.01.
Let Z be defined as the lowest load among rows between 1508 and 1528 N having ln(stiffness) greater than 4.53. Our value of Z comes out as 1509.0 N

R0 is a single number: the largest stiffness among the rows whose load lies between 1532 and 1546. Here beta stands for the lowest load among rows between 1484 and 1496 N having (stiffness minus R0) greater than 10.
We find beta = 1485.0 N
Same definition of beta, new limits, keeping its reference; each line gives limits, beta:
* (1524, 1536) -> 1525.0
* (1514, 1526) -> 1521.0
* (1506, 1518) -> 1507.0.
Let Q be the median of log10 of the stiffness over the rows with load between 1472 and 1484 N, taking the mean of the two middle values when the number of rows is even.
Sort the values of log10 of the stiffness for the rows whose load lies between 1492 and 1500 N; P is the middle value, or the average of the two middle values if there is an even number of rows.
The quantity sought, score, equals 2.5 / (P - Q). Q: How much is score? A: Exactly -1017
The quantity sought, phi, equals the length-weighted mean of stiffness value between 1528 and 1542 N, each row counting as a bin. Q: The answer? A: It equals 79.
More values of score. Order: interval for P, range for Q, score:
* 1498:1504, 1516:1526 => 89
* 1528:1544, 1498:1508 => -24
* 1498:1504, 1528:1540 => 28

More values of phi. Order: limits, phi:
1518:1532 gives 92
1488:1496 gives 97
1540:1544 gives 67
